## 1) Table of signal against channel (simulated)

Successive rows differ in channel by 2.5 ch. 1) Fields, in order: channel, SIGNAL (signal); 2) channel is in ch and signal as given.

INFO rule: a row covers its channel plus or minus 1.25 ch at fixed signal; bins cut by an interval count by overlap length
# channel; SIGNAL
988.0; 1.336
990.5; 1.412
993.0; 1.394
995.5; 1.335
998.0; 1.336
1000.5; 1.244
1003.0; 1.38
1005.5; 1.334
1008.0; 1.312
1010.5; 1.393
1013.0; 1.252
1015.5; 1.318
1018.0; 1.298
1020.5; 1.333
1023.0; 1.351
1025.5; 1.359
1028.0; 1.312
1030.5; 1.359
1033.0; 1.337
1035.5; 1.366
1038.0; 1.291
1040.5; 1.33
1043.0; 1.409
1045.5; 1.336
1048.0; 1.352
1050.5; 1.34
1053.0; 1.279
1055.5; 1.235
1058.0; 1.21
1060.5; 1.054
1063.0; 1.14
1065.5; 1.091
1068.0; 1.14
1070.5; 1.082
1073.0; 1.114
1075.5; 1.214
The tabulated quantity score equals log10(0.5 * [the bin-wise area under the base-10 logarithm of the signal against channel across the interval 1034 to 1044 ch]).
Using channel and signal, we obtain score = -0.19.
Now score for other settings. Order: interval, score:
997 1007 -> -0.22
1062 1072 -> -0.64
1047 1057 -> -0.25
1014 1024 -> -0.22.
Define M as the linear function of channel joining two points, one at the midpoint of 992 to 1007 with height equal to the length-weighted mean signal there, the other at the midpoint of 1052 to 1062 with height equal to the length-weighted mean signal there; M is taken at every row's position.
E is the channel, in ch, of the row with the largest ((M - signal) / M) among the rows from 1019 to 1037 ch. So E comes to 1028.0 ch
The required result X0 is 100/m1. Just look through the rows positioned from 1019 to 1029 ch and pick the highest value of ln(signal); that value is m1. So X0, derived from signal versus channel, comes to 326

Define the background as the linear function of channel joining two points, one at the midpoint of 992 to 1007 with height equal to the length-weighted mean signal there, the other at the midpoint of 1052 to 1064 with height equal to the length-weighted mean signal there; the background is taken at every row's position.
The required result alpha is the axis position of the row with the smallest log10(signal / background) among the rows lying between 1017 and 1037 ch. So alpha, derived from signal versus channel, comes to 1018.0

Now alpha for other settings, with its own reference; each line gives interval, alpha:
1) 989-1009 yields 1000.5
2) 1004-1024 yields 1013.0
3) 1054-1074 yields 1060.5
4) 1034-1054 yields 1038.0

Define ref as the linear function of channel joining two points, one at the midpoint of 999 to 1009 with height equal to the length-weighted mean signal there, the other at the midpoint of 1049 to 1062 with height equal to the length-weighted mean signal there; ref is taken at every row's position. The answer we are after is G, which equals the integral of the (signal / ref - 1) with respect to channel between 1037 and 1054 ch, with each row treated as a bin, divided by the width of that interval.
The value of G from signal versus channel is 0.07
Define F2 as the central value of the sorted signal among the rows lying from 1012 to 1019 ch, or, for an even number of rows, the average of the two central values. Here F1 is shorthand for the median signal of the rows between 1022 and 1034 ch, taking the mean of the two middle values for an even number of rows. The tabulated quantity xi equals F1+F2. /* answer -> 2.65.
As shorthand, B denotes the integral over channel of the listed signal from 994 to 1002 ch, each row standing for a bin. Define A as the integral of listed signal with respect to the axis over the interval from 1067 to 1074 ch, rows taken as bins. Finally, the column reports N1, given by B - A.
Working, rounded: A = 7.8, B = 10.5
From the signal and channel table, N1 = 2.7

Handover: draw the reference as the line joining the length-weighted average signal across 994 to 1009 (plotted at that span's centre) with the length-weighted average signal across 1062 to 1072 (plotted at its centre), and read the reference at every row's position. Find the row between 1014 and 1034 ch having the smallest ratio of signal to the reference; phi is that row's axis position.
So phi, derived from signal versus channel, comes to 1018.0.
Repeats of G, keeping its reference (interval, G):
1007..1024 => 0.02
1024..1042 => 0.06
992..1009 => 0.01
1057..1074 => -0.07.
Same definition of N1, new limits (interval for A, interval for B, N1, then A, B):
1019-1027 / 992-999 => -1.3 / 10.8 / 9.5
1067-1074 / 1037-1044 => 1.6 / 7.8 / 9.4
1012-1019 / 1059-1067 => -0.2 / 9.0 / 8.8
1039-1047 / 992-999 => -1.4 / 10.8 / 9.5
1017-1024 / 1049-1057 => 1.0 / 9.3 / 10.3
